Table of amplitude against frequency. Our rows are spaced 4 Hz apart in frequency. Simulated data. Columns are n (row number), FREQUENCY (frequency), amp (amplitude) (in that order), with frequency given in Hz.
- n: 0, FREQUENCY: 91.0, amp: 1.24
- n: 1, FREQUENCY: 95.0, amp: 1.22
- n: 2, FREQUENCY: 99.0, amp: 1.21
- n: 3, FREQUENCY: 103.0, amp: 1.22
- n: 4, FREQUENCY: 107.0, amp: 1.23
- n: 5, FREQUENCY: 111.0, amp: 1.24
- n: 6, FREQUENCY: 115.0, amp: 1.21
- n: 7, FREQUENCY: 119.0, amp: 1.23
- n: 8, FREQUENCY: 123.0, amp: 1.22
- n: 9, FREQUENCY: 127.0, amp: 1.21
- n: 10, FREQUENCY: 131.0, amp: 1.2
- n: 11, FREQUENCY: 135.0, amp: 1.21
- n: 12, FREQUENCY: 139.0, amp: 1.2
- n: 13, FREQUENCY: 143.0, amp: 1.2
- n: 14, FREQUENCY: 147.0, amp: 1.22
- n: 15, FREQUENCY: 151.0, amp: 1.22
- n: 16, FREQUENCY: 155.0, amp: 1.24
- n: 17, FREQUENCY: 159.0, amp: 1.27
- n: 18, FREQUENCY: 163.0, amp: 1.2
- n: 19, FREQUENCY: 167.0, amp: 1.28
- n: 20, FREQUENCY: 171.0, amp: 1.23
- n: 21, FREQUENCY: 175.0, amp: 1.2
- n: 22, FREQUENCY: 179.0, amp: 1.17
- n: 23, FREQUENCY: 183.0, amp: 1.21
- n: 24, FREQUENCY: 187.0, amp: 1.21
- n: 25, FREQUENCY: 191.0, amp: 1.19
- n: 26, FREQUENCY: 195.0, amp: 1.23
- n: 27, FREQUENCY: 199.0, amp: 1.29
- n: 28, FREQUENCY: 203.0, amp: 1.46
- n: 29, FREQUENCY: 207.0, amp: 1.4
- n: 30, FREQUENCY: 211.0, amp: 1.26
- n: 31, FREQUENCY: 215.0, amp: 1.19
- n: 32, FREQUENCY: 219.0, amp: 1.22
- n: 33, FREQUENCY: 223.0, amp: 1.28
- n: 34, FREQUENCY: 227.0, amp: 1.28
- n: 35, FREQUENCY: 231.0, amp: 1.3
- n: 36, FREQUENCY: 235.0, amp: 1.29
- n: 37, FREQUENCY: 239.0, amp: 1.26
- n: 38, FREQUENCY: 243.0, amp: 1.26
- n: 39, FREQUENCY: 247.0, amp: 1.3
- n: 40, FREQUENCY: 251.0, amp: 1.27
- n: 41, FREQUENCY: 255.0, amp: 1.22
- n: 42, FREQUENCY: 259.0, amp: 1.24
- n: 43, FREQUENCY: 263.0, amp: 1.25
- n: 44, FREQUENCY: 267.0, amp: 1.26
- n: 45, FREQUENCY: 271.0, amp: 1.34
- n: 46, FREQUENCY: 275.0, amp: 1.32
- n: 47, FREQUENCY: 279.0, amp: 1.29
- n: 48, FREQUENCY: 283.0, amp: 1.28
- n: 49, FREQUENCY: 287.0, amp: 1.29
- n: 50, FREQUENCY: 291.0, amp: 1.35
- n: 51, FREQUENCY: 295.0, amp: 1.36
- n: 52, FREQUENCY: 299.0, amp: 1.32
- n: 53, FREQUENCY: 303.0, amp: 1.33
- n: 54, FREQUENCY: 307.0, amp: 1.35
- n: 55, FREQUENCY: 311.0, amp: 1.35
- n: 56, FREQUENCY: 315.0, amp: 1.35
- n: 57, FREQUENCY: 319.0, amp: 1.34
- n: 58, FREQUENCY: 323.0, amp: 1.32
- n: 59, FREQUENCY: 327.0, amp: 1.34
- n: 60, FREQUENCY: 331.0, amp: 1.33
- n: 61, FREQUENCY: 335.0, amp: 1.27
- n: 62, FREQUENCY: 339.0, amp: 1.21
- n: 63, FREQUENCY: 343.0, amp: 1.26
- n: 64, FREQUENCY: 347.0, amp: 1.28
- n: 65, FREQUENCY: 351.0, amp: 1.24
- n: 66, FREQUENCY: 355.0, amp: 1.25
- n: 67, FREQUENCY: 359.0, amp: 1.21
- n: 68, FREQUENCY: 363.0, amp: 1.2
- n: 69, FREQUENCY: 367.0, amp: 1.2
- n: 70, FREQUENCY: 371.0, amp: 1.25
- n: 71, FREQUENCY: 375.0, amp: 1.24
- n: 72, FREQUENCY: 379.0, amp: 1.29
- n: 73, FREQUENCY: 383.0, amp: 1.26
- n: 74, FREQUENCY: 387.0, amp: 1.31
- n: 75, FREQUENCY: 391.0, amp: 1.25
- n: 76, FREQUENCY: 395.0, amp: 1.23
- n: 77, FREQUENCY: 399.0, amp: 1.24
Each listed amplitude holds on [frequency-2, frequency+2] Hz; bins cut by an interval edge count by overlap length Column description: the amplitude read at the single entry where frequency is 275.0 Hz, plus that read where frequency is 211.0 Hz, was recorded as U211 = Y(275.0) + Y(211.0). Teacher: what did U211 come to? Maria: 2.580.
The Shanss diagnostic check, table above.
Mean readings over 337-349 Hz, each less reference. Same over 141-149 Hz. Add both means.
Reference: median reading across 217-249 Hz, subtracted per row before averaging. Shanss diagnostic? -0.10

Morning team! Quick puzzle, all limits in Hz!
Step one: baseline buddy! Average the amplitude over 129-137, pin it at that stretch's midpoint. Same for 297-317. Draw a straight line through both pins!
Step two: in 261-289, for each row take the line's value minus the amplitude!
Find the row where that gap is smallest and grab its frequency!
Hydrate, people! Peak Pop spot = 271.0 Hz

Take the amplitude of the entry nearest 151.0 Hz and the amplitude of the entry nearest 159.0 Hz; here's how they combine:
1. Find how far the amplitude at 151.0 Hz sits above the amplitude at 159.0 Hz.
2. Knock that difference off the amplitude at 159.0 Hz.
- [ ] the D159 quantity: 1.320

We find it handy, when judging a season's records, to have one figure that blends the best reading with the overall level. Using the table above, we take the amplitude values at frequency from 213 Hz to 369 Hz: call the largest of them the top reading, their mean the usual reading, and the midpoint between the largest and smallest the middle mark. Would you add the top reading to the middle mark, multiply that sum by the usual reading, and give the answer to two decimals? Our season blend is 3.38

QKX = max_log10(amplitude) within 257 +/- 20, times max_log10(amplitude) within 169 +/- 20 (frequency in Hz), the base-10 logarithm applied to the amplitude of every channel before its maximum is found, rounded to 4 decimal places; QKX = 0.0136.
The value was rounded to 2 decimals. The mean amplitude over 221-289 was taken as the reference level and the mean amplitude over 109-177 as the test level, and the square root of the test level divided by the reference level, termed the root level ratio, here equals 0.98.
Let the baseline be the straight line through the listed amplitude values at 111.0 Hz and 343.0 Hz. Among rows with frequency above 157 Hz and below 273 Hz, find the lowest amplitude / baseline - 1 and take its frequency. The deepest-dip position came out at 179.0 Hz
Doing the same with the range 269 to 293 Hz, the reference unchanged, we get 283.0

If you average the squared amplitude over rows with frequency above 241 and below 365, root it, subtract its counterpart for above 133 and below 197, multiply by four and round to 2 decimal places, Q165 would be 0.29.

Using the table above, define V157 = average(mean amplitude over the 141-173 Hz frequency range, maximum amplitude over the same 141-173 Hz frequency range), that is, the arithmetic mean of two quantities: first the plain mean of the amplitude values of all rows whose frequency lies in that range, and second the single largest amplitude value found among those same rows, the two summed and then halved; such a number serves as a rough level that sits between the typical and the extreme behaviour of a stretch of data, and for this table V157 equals 1.26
